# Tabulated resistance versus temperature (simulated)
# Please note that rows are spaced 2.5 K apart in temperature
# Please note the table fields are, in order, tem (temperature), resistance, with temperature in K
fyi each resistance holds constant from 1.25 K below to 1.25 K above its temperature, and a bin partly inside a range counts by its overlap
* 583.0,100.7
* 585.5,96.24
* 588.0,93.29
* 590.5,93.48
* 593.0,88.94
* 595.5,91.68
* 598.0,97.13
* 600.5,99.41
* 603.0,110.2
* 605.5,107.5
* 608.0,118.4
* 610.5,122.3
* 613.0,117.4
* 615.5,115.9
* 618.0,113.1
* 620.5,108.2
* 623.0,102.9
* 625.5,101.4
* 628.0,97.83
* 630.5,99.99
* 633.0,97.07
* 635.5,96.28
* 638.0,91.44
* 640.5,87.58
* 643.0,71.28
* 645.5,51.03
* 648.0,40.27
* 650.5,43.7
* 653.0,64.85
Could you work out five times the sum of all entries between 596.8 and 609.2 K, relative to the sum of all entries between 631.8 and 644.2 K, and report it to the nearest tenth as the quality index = 6.0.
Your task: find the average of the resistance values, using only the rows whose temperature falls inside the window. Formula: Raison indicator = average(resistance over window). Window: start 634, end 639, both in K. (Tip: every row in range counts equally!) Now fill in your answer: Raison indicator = 94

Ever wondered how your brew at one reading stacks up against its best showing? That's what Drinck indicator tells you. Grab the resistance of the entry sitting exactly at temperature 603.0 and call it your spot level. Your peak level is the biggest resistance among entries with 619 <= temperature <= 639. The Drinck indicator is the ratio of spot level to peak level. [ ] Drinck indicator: 1.02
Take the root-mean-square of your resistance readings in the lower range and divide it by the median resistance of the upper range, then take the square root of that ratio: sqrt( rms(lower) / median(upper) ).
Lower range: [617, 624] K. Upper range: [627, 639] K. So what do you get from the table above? 1.06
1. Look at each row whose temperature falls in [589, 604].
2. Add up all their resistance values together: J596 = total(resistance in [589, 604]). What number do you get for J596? 581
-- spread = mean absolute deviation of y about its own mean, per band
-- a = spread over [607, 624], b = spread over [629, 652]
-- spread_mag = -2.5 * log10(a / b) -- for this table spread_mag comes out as 1.5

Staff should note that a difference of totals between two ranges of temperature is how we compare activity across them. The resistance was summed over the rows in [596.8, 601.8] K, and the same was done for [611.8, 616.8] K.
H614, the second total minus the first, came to 37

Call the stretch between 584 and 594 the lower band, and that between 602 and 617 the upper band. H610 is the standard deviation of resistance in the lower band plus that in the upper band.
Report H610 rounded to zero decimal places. 8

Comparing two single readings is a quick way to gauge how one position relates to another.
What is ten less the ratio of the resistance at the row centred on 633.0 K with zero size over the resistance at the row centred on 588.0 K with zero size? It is 8.96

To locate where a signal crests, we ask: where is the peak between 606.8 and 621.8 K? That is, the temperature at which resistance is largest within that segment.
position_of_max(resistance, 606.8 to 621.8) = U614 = 610.5 K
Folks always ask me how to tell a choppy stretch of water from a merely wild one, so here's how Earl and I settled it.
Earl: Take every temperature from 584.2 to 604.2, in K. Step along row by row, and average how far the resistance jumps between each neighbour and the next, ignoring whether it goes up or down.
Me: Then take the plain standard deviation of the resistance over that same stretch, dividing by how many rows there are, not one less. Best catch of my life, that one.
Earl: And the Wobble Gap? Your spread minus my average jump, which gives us 1.9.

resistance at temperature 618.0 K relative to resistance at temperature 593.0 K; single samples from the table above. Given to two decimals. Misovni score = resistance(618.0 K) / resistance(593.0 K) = 1.27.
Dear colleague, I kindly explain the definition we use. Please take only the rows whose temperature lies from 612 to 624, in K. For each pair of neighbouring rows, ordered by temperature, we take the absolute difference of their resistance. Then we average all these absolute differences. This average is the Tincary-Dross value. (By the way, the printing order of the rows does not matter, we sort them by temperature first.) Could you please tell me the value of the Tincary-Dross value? 3.6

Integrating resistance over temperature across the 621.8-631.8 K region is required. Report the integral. 1005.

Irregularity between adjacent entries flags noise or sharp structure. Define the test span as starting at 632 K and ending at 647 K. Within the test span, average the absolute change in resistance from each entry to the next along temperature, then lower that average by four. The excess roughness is 5.2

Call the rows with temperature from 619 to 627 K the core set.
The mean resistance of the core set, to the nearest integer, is 104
